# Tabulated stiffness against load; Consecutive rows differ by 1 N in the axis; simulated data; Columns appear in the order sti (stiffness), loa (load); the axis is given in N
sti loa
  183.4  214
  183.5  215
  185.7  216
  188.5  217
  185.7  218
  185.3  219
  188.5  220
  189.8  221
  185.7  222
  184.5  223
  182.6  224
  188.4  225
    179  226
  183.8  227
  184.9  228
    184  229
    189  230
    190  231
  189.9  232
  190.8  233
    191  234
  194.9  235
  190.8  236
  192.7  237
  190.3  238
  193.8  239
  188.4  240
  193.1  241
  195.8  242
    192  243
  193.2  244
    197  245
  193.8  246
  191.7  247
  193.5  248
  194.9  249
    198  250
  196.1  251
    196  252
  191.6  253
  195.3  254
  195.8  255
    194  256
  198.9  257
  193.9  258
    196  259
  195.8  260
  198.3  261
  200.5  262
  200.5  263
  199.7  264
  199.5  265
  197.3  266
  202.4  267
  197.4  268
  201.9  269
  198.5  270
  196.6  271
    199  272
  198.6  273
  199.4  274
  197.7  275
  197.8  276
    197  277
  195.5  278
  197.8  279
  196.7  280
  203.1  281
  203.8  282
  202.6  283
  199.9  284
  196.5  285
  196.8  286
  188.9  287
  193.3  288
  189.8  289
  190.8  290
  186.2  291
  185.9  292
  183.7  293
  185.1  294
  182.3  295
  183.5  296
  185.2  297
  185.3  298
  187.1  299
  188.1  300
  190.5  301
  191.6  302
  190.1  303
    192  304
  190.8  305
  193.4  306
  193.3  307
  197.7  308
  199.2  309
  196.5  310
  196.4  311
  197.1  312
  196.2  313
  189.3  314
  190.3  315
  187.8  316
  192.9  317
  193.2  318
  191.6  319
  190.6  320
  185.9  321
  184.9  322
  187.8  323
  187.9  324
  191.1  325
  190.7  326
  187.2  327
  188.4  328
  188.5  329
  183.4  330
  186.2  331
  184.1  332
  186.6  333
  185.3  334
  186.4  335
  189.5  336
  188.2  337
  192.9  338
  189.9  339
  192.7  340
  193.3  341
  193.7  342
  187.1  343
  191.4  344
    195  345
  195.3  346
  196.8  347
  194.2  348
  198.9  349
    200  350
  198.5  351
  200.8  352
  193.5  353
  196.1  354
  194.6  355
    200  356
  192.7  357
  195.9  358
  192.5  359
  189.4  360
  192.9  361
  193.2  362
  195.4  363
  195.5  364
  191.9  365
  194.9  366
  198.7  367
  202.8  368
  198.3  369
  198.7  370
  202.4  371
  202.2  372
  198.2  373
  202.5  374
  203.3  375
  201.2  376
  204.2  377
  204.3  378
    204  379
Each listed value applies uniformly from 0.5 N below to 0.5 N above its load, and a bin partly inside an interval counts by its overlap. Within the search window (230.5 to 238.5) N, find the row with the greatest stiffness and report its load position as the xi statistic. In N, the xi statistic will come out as 235 N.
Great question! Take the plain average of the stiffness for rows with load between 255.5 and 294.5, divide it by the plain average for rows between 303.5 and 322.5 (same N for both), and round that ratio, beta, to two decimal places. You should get 1.02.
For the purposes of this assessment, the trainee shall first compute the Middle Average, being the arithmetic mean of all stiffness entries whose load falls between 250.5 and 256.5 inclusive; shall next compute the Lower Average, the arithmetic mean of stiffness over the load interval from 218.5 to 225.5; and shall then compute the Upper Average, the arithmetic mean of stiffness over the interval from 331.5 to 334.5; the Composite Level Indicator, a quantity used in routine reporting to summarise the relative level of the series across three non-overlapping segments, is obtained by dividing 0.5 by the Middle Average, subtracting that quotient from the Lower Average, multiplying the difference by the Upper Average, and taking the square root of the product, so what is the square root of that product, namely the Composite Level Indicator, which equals 186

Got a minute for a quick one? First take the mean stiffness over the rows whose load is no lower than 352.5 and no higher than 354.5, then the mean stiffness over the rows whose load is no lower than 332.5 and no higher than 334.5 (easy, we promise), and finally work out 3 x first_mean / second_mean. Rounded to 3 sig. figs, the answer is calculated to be 3.14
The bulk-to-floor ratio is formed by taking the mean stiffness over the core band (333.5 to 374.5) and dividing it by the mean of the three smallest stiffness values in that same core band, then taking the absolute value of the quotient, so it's 1.05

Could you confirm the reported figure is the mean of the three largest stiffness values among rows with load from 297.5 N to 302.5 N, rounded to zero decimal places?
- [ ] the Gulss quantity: 190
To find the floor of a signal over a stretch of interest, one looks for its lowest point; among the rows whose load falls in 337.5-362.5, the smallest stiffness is 187.1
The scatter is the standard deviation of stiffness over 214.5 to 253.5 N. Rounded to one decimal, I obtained 4.5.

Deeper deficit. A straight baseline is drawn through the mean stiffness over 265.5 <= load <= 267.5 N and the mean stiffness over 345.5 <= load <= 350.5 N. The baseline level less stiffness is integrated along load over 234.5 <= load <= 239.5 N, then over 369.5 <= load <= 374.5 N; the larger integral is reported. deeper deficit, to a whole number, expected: 42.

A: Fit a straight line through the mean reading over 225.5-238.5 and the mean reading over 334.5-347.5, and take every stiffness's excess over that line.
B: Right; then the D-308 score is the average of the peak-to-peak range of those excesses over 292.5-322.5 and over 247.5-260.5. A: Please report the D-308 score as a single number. 12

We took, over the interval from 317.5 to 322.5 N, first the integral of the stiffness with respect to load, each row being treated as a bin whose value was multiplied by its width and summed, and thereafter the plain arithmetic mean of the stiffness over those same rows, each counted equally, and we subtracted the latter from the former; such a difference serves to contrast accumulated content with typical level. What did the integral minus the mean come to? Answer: 757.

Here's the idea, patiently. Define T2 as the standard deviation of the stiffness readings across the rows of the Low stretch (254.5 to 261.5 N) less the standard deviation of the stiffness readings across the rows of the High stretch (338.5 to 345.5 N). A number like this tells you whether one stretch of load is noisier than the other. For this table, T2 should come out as -0.7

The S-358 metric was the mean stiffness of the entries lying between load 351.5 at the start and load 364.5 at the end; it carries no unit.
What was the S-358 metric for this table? 195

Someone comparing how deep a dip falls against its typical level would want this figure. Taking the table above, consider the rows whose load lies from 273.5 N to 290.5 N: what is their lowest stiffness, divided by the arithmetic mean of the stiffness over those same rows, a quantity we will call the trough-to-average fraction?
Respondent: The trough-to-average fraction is 0.959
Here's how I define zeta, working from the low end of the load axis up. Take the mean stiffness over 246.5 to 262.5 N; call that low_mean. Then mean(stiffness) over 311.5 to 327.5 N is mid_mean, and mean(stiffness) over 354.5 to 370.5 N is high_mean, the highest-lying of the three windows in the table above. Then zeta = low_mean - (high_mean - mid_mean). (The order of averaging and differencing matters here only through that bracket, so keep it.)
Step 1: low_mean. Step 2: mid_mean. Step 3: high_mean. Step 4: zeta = 190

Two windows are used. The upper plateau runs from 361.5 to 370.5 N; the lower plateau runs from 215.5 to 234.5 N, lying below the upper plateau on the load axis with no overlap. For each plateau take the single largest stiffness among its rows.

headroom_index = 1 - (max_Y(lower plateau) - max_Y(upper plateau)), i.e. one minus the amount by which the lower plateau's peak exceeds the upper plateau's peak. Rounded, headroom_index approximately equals 13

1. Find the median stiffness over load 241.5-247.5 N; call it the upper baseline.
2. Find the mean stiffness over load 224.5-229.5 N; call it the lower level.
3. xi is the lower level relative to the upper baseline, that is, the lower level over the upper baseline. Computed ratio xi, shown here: 0.951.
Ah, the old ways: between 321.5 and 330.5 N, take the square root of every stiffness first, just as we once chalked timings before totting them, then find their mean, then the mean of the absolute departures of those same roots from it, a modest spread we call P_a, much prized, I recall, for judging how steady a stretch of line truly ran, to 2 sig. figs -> 0.063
